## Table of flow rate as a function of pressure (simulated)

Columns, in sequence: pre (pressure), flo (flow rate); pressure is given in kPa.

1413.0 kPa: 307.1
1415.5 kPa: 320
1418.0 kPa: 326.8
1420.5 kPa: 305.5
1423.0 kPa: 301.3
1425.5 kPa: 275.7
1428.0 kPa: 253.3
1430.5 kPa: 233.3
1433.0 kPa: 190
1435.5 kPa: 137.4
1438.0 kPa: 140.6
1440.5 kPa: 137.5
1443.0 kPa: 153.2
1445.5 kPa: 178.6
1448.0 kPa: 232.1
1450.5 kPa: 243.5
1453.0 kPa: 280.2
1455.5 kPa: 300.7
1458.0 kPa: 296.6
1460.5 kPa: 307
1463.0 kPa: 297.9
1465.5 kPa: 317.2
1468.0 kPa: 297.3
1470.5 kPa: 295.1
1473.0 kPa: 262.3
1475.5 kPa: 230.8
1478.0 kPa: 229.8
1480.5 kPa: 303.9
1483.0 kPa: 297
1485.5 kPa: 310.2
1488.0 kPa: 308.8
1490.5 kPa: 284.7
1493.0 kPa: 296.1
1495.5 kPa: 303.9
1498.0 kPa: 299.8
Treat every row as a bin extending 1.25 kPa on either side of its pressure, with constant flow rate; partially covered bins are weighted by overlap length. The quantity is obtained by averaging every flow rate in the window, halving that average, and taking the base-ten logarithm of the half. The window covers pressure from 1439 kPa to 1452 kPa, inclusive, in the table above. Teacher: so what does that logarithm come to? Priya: 1.98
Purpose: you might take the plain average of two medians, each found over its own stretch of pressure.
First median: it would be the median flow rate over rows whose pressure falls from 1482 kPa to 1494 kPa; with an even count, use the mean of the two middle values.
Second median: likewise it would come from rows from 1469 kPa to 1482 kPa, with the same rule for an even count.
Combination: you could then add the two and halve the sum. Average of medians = 280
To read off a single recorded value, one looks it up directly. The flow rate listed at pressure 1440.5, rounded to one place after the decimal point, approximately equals 137.5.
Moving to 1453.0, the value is 280.2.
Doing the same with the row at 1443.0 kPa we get 153.2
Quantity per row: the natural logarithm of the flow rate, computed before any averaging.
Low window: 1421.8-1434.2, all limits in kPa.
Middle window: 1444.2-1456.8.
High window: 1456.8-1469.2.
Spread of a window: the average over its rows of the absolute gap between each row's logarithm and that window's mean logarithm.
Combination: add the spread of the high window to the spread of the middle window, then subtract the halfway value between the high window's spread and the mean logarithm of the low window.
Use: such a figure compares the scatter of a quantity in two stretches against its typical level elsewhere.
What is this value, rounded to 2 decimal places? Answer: -2.60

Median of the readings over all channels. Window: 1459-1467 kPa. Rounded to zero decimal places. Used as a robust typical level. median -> 307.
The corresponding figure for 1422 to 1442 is 212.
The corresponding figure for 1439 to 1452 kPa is 179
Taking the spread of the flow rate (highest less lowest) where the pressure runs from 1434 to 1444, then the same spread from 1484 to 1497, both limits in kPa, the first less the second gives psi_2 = -10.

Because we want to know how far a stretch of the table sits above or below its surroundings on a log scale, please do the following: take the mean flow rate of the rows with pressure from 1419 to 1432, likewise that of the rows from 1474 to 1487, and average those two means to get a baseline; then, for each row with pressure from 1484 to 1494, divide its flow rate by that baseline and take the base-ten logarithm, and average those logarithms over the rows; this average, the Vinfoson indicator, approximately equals 0.039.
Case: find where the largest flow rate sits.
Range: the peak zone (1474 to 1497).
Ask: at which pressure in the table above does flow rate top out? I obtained 1485.5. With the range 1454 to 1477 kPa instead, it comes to 1465.5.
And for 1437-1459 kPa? 1455.5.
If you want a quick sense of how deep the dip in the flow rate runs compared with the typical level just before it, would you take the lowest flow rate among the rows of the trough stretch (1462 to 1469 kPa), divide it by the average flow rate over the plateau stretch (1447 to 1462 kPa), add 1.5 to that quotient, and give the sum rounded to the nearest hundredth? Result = 2.57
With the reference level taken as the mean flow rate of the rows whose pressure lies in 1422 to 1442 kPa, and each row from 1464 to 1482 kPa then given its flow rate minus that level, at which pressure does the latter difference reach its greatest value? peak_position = 1465.5 kPa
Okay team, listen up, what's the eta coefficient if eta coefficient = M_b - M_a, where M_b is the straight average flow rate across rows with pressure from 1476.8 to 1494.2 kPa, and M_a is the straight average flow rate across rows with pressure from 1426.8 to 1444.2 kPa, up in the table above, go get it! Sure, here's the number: 112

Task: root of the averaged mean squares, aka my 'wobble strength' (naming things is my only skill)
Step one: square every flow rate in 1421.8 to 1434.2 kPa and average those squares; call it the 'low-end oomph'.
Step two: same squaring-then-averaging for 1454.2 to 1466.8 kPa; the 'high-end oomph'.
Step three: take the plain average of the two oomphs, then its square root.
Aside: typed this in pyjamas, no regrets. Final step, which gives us 280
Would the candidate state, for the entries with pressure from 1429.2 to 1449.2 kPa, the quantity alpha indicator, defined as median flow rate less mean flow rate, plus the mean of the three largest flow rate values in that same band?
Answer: 209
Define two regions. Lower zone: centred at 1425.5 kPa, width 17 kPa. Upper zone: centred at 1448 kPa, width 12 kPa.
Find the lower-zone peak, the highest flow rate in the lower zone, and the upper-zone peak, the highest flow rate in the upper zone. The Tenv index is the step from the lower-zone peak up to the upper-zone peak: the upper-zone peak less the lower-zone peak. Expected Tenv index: -47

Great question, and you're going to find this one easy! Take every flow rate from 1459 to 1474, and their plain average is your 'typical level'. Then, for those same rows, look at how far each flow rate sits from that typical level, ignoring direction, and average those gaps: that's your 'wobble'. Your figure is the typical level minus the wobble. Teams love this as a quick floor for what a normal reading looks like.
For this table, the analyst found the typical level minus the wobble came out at 285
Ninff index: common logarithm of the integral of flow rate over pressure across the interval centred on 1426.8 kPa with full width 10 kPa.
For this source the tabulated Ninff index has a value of 3.42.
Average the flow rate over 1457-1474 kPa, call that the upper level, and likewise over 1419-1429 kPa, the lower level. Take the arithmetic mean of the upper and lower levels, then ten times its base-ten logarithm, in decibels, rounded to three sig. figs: 24.6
